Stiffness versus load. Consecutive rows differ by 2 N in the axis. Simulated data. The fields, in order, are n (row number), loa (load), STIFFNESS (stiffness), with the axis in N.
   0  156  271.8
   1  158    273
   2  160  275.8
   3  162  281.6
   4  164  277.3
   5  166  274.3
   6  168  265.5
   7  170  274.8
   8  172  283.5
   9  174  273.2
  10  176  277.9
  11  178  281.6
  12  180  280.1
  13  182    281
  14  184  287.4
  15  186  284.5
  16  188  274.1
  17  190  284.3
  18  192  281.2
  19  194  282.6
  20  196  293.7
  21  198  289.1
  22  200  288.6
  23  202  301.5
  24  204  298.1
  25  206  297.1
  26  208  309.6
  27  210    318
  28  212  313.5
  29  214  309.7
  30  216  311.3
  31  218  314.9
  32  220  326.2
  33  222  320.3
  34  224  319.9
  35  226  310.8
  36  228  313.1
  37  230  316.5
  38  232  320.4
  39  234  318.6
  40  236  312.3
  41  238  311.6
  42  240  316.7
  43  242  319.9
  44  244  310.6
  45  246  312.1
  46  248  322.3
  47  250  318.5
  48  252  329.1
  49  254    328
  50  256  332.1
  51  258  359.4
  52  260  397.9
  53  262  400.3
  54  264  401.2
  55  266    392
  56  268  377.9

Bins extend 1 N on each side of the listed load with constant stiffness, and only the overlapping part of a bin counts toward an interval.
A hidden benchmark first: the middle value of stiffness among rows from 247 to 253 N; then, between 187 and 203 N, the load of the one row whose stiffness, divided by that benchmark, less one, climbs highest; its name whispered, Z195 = 202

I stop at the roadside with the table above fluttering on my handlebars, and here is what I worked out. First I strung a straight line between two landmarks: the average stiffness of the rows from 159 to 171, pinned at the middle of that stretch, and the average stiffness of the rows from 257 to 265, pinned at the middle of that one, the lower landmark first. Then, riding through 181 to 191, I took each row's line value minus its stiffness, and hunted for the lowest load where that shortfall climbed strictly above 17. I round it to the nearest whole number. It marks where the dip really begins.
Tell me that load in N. 188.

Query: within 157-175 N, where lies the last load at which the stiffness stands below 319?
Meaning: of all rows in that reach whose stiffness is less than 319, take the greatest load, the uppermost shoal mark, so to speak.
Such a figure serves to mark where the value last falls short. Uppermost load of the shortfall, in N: 174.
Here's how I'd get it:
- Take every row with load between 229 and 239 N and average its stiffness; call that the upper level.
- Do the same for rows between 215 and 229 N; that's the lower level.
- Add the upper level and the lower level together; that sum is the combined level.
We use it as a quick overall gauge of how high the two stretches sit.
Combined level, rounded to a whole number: 633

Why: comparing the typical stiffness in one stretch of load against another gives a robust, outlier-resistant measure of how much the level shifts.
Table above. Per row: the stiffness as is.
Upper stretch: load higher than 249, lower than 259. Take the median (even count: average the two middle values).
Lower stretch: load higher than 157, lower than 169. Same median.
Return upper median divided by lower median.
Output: 1.20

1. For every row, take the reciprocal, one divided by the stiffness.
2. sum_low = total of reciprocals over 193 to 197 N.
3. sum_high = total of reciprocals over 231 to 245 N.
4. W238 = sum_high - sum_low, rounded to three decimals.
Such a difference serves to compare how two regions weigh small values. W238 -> 0.015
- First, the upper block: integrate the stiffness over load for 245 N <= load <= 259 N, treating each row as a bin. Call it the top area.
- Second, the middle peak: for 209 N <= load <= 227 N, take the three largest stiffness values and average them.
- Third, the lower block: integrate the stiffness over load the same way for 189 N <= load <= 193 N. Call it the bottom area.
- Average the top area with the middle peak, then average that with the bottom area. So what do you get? 1797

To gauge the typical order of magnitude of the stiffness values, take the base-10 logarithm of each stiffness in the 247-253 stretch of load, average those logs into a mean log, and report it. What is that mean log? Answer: 2.51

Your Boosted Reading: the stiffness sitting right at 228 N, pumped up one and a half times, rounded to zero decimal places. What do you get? 470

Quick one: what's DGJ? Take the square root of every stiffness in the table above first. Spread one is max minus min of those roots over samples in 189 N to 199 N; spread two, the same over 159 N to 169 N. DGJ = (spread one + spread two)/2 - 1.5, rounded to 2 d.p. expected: -1.07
